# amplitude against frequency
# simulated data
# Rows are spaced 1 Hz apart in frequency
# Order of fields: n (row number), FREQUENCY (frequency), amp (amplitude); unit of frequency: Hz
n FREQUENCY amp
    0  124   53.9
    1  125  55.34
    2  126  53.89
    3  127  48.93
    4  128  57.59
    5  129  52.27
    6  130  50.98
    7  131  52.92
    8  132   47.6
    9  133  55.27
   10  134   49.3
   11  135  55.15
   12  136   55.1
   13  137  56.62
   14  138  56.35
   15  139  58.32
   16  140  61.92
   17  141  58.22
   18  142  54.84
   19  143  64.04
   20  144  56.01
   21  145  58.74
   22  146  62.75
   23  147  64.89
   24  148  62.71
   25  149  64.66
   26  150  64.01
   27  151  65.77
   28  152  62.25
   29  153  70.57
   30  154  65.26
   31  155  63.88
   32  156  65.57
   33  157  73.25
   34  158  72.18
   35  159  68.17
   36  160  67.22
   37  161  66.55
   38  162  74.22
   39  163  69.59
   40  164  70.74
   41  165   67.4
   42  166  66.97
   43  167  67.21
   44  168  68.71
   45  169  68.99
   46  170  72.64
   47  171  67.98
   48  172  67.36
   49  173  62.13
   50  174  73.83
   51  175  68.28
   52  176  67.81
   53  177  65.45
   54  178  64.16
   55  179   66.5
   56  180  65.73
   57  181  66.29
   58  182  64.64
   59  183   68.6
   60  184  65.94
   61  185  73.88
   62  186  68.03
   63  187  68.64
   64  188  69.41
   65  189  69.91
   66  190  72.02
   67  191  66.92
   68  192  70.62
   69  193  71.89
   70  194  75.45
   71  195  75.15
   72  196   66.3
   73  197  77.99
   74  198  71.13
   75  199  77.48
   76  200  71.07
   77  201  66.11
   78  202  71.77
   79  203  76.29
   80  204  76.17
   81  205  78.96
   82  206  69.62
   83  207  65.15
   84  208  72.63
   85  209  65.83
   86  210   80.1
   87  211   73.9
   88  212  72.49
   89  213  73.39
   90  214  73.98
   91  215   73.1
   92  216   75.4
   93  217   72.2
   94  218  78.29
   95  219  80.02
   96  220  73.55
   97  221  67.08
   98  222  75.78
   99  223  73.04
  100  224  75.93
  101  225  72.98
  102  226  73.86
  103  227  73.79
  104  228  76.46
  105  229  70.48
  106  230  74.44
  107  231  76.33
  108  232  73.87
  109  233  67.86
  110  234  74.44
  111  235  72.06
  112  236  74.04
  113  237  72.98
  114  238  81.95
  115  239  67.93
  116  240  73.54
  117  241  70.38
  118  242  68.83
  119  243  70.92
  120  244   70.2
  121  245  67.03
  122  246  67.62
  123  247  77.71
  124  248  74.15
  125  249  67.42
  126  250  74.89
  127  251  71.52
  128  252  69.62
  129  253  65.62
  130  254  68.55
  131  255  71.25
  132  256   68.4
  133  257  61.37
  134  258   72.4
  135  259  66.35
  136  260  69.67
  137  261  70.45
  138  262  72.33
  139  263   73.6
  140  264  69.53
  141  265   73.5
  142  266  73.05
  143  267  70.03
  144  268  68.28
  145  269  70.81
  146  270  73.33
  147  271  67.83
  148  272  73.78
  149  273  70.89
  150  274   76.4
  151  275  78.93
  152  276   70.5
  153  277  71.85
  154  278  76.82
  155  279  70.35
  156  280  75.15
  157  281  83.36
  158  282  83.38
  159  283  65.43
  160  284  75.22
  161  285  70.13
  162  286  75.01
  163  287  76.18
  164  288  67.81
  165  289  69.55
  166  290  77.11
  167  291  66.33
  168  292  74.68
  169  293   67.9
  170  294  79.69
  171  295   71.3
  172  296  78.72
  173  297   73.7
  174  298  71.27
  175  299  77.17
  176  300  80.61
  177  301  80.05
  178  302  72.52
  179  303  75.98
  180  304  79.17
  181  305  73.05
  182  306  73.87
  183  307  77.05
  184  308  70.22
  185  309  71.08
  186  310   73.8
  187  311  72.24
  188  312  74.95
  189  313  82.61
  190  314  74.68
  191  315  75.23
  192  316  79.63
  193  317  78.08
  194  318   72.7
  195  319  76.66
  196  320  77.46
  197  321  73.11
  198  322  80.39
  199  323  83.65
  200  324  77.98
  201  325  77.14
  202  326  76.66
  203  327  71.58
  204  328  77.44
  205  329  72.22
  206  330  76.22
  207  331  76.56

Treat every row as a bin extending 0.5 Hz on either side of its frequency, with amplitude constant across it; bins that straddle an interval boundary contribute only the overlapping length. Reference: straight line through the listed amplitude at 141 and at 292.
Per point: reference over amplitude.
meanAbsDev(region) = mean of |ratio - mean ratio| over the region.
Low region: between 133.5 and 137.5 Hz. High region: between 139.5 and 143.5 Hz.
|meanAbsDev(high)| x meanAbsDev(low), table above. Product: 0.0026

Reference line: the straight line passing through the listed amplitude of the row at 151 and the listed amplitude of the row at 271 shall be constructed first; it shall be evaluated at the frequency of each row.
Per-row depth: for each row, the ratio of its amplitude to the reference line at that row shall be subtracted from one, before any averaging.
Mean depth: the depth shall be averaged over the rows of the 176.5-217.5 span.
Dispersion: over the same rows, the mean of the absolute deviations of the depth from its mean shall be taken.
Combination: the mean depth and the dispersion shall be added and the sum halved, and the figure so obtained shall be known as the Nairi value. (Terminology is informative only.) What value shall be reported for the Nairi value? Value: -0.007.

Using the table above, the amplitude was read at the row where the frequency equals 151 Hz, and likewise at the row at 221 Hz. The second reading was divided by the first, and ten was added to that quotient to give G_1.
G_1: 11.0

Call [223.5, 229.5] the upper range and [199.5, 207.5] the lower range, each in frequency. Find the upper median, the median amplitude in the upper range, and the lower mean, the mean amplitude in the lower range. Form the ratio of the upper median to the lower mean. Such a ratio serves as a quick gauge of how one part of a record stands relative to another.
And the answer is 1.03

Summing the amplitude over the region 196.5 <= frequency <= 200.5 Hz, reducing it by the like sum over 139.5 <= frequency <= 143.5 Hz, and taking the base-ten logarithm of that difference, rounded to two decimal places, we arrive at 1.77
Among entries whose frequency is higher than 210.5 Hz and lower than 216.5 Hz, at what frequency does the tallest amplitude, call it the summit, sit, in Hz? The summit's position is 216 Hz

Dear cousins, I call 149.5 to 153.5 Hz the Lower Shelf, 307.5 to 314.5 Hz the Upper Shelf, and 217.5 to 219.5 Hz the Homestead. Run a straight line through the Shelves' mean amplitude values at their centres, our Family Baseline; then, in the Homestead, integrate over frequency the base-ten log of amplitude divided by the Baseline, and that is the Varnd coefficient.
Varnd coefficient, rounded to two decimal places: 0.12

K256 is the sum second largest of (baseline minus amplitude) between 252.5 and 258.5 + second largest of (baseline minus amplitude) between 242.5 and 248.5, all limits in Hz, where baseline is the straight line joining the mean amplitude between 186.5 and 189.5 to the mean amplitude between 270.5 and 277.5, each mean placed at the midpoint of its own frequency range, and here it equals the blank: 10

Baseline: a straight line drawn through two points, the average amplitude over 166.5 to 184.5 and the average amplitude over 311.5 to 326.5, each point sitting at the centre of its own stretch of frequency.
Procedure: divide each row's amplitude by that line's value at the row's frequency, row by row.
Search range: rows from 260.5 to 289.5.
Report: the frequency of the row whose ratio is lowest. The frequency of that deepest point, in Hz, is 283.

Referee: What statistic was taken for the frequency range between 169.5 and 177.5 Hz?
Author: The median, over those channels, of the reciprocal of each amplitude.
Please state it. 0.0147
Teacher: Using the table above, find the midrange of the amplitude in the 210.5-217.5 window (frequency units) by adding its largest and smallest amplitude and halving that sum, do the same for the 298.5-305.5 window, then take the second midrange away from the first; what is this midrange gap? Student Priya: -2.8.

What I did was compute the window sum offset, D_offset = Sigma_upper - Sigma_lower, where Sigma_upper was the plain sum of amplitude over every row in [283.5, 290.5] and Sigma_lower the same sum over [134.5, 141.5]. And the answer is 109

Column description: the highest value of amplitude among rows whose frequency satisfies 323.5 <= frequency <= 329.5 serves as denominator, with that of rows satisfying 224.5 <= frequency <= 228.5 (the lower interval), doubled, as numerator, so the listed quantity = 2.0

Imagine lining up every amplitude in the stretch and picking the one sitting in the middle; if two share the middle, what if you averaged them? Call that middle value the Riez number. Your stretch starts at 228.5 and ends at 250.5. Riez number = 73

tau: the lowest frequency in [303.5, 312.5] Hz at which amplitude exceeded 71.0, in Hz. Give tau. 304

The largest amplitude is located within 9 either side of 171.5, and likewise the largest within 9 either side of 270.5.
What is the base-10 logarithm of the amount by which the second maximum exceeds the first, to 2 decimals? 0.71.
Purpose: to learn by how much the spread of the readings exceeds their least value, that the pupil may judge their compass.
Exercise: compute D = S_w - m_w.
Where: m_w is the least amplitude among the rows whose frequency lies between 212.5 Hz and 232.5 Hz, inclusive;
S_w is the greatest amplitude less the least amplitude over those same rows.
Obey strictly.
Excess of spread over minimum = -54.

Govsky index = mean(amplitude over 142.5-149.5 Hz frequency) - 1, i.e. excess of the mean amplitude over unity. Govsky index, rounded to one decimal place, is 61.0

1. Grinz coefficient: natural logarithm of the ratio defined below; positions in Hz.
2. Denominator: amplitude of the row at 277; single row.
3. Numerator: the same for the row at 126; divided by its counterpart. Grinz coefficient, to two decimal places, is -0.29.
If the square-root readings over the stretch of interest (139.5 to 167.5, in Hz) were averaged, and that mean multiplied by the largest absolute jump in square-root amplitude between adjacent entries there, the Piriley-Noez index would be 4.8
